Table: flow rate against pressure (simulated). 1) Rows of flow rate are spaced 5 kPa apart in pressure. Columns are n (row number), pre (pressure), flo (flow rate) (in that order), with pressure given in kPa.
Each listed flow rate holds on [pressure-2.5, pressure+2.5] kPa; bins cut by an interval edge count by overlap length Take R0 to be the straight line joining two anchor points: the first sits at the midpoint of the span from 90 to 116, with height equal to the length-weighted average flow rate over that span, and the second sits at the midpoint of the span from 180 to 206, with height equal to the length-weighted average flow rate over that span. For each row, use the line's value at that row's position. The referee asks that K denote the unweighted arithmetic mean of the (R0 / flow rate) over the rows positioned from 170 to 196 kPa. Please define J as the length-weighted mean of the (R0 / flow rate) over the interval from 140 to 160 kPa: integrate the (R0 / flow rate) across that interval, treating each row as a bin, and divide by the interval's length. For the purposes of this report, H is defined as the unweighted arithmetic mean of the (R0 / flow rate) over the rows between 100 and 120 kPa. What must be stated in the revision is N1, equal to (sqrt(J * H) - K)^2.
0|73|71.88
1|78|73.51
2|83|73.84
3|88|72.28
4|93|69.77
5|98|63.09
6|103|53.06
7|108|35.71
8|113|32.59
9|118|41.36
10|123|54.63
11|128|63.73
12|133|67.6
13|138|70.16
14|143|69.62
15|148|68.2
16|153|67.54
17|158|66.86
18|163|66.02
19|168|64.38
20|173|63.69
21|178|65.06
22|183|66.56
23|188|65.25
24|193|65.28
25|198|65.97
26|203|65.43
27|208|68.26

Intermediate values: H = 1.33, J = 0.86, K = 0.98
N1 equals 0.008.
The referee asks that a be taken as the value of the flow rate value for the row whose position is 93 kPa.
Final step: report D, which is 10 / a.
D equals 0.143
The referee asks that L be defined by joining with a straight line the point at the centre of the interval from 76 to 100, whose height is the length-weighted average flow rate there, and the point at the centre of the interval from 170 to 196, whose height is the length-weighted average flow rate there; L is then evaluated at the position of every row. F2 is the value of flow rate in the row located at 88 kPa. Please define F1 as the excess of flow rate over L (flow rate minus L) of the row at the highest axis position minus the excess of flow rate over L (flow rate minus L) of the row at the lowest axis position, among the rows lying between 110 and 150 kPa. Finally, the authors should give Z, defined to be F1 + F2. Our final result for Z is 110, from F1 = 38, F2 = 72.28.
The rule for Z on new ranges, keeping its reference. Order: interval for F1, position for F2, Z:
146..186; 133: 68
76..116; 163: 27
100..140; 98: 82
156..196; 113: 33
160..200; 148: 70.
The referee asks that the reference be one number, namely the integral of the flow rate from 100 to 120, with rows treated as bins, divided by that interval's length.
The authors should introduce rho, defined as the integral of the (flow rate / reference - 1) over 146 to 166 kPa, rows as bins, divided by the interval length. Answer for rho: 0.63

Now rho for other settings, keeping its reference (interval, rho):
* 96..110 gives 0.23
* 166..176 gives 0.55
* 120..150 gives 0.58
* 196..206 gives 0.60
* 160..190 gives 0.58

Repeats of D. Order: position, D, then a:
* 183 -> 0.150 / 66.56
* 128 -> 0.157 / 63.73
